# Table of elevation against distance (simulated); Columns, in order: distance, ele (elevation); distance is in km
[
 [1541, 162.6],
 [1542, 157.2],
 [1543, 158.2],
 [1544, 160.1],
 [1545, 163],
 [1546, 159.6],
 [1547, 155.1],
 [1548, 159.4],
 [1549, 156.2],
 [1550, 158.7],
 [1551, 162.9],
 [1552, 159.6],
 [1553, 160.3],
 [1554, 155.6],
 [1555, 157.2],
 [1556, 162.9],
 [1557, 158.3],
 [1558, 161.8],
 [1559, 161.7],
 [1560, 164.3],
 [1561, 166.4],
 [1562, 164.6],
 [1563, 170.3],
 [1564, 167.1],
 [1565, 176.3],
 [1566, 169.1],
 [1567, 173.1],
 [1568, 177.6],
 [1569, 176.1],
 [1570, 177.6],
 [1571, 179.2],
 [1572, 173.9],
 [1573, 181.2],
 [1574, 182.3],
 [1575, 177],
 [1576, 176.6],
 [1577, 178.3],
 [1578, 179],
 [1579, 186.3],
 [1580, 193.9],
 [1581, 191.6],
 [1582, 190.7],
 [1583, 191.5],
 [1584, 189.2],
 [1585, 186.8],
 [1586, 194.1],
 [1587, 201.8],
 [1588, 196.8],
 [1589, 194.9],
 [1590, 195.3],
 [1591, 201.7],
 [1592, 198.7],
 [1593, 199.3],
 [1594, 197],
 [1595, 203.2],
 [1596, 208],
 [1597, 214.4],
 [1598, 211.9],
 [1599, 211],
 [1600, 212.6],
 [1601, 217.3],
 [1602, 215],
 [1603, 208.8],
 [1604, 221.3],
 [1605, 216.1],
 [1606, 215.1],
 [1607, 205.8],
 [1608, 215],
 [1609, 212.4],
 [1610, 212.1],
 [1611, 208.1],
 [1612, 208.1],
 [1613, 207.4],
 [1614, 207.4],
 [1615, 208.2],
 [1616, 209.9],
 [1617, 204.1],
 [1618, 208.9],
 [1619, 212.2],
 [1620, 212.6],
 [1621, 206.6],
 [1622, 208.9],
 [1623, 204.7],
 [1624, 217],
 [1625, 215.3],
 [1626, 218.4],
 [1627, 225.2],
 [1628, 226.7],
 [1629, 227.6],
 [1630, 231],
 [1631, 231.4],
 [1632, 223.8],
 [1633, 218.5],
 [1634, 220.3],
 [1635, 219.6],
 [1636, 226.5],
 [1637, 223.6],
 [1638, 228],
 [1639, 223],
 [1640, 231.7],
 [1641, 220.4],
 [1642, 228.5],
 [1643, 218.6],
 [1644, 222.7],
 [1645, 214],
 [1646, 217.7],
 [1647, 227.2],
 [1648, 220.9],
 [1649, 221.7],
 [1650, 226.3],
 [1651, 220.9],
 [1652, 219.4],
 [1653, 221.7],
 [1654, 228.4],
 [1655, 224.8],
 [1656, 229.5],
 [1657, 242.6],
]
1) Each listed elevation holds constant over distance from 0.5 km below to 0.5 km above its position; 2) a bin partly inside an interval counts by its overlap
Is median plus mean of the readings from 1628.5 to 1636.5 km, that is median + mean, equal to 450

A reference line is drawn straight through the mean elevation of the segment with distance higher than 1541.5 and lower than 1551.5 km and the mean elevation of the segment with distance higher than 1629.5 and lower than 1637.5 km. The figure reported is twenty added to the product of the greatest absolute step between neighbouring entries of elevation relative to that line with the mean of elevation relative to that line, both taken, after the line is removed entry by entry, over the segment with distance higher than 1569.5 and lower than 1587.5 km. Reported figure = 34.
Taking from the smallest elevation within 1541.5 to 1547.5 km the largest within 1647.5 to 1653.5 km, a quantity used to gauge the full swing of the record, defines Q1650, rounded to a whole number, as -71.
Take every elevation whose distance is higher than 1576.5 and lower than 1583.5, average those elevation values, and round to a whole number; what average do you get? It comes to 187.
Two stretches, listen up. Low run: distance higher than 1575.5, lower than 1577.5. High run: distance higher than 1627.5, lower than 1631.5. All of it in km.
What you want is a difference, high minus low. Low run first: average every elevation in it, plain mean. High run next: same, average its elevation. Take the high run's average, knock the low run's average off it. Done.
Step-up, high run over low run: 51.7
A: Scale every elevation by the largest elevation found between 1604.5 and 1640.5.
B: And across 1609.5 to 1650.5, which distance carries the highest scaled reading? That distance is 1640 km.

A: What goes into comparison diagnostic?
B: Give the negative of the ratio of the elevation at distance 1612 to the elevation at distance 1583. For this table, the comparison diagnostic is -1.09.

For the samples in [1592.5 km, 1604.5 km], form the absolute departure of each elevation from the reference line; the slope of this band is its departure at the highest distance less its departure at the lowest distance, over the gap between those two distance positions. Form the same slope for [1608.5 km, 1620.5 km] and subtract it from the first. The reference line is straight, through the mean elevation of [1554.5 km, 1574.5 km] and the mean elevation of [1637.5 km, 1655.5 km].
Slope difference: 2.0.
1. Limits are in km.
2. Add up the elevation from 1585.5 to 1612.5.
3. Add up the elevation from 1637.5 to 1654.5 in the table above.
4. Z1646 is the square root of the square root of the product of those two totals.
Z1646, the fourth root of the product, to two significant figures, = 68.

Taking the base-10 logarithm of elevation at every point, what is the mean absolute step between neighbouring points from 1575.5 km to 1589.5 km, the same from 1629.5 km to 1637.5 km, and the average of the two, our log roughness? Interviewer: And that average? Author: 0.0077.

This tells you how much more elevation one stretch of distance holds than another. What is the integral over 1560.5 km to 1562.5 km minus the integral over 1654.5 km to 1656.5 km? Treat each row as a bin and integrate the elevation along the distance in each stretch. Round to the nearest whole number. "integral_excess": -123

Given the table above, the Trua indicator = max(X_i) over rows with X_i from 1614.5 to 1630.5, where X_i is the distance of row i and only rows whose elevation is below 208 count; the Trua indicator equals 1623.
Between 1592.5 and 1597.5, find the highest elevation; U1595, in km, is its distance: 1597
